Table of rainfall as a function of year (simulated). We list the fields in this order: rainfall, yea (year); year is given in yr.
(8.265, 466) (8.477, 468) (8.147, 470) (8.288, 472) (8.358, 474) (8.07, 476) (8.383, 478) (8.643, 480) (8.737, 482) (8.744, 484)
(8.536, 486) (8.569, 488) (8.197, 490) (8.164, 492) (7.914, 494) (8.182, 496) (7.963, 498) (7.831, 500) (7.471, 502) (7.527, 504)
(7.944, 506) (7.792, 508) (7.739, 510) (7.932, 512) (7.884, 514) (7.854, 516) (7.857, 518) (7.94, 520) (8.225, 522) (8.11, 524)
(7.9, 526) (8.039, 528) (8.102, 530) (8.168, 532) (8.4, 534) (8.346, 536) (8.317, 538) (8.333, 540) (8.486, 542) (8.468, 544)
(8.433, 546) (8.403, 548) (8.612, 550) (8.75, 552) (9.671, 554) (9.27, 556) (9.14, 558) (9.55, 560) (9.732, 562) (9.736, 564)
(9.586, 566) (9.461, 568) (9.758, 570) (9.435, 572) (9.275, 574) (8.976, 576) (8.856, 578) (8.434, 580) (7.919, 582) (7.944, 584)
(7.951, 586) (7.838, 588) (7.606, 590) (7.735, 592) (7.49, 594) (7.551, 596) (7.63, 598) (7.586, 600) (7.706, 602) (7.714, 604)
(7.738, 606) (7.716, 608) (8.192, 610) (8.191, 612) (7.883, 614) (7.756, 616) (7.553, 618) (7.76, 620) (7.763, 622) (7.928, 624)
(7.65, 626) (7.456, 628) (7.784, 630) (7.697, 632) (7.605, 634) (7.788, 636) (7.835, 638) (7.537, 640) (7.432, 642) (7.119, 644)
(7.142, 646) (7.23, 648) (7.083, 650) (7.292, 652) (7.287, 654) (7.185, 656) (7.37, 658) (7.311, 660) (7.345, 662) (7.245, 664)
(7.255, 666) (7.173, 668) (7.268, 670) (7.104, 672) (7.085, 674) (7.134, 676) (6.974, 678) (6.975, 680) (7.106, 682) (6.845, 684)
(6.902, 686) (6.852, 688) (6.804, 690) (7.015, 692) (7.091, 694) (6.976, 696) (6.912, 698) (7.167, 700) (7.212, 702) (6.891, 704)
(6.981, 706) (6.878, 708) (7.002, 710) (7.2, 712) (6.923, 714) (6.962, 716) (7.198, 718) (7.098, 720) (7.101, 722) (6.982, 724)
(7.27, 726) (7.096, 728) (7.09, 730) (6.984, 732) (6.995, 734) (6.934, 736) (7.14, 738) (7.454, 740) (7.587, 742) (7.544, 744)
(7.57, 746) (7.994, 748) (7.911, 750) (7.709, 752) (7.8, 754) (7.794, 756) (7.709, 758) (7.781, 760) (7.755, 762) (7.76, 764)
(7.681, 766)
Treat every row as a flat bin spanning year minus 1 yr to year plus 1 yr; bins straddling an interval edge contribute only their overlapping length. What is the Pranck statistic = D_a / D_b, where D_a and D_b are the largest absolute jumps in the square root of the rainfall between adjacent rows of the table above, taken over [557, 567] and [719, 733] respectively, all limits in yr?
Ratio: 1.24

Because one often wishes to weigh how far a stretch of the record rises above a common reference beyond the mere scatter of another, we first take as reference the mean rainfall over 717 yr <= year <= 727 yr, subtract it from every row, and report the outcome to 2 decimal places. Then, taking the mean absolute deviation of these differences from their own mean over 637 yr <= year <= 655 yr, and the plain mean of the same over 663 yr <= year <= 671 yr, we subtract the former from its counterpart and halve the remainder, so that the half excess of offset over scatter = -0.04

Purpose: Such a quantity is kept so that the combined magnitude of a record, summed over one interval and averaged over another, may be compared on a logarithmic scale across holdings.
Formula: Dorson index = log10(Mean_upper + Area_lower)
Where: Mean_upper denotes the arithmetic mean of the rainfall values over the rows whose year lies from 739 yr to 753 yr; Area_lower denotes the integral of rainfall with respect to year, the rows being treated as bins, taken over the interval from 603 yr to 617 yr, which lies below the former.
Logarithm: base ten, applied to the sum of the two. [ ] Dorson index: 2.072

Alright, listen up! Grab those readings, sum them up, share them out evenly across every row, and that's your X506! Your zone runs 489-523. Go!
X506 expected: 7.91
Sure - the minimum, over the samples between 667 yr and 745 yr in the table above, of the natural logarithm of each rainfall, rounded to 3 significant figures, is 1.92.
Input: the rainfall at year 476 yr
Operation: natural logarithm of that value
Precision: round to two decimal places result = 2.09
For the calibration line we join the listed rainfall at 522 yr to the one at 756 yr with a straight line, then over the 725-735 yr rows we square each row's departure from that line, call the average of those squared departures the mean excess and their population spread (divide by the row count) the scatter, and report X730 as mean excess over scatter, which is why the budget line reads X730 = 4.1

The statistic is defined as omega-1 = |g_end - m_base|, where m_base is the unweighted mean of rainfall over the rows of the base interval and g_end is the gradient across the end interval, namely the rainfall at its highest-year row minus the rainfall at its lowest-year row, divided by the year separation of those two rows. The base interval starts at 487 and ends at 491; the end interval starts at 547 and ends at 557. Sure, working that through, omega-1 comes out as 8.3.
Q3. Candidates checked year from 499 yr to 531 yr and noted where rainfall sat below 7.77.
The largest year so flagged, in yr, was 510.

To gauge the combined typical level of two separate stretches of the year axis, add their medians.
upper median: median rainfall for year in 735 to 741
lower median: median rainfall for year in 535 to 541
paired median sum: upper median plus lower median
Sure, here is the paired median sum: 15.5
